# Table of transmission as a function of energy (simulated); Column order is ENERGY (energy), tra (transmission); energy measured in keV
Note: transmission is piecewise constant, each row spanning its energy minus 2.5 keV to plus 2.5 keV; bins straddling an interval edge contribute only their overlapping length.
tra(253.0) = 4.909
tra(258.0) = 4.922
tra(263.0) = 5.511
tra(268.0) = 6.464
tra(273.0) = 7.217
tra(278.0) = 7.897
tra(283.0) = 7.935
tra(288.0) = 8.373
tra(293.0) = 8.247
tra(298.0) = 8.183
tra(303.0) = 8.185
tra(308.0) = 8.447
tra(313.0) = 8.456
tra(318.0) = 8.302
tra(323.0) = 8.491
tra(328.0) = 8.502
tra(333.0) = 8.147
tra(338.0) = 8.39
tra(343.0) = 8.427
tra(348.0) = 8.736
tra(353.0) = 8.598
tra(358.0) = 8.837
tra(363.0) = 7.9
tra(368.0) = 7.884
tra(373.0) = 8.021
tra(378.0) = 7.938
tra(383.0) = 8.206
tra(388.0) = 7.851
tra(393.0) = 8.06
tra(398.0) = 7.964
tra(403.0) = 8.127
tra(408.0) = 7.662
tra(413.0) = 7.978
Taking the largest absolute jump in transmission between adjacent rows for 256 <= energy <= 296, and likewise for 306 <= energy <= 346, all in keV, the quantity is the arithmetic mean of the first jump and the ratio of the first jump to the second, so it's 1.8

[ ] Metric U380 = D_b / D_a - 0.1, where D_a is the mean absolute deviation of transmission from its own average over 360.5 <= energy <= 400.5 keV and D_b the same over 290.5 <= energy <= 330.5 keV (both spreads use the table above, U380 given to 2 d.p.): 1.29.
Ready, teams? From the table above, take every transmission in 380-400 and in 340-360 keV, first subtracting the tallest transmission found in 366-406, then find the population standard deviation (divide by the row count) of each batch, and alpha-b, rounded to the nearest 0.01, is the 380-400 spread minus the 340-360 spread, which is -0.02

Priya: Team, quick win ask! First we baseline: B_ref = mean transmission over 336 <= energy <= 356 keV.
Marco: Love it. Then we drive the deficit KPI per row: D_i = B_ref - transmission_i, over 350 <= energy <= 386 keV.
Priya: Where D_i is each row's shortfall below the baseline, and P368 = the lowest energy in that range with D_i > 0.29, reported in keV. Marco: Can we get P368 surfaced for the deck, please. 363.0 keV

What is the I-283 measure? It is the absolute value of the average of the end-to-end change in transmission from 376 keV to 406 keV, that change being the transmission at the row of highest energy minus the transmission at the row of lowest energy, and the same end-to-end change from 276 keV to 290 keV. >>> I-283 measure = 0.33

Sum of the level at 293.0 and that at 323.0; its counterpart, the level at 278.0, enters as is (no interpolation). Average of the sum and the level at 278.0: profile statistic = 12.3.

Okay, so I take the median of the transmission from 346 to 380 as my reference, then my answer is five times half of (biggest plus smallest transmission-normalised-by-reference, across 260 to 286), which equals 4.19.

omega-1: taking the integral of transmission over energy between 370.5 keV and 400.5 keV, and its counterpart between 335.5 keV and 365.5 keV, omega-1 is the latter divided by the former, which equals 1.06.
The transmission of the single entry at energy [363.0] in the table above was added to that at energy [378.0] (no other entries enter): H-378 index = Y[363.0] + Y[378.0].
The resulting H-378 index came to 15.8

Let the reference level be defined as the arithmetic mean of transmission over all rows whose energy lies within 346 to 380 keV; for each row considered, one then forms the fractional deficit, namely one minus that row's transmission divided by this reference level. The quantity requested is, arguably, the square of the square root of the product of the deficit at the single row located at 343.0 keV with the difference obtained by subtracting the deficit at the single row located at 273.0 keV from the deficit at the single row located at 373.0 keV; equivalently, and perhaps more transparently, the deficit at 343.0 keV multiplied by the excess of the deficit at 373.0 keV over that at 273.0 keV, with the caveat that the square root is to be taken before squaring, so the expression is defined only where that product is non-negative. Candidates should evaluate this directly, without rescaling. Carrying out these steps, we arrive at 0.0018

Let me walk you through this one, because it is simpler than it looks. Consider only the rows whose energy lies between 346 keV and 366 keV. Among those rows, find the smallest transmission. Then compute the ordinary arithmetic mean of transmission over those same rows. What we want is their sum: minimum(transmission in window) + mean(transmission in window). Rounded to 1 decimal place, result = 16.4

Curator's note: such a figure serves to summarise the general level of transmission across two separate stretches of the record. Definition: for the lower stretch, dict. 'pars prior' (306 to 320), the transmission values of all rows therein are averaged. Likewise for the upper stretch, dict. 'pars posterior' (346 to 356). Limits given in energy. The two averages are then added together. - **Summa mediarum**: 17.1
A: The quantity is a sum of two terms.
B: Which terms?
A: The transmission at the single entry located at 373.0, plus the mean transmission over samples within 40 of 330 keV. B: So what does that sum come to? 16.4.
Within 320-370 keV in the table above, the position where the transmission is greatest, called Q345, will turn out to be 358.0 keV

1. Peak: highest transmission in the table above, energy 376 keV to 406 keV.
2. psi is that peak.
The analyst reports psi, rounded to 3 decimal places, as 8.206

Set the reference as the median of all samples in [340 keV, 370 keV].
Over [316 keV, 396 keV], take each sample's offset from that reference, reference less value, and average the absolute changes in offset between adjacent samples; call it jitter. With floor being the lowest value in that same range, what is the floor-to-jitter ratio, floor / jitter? 33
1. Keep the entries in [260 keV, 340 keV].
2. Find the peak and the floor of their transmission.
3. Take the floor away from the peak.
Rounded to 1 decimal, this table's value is 3.0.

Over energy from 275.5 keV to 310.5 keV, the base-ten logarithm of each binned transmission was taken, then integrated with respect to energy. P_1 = 32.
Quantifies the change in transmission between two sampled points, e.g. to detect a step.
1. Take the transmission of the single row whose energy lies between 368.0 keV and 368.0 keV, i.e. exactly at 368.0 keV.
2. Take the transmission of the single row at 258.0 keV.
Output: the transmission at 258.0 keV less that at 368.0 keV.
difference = -3.0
